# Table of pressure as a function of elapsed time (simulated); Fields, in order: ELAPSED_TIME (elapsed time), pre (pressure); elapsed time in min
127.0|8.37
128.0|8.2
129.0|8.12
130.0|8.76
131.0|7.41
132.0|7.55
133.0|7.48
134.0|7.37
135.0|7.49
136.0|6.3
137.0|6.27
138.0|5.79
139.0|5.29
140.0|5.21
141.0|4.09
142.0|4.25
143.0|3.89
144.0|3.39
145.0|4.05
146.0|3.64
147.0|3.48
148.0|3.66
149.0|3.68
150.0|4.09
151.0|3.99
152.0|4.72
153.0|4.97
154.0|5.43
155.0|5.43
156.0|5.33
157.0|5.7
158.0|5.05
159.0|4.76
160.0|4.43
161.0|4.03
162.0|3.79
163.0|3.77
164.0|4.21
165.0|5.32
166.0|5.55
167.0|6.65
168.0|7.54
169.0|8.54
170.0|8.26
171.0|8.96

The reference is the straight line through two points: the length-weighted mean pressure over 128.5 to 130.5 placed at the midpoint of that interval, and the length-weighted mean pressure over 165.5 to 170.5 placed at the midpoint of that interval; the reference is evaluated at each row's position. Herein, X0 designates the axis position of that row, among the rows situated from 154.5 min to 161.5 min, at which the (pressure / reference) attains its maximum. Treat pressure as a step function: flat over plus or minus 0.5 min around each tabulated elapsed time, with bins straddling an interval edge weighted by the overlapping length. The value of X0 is 157.0 min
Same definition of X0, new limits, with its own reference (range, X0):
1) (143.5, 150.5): 150.0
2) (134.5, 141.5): 135.0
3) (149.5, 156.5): 155.0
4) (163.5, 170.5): 169.0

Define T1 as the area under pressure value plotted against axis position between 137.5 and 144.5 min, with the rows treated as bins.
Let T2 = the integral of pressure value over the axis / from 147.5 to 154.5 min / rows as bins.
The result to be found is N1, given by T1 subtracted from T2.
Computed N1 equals -1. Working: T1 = 32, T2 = 30.5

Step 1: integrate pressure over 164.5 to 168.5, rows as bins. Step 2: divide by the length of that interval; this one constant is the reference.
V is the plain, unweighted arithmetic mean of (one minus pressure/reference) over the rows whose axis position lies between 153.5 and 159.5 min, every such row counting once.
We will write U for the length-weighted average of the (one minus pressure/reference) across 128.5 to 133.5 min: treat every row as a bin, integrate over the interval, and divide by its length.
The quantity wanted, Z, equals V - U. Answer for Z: 0.41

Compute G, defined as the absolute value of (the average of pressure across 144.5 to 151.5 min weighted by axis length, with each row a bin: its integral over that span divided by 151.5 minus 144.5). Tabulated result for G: 3.80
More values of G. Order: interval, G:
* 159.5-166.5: 4.44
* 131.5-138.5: 6.89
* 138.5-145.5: 4.31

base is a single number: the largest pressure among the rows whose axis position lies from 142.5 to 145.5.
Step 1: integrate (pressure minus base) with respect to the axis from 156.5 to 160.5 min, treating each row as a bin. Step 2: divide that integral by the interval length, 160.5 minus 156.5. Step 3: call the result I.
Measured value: 0.9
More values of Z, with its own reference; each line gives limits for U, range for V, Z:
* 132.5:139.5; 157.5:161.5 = 0.32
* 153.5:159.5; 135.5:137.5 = -0.16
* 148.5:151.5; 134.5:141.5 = -0.30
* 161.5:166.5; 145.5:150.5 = 0.13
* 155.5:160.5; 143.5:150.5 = 0.21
